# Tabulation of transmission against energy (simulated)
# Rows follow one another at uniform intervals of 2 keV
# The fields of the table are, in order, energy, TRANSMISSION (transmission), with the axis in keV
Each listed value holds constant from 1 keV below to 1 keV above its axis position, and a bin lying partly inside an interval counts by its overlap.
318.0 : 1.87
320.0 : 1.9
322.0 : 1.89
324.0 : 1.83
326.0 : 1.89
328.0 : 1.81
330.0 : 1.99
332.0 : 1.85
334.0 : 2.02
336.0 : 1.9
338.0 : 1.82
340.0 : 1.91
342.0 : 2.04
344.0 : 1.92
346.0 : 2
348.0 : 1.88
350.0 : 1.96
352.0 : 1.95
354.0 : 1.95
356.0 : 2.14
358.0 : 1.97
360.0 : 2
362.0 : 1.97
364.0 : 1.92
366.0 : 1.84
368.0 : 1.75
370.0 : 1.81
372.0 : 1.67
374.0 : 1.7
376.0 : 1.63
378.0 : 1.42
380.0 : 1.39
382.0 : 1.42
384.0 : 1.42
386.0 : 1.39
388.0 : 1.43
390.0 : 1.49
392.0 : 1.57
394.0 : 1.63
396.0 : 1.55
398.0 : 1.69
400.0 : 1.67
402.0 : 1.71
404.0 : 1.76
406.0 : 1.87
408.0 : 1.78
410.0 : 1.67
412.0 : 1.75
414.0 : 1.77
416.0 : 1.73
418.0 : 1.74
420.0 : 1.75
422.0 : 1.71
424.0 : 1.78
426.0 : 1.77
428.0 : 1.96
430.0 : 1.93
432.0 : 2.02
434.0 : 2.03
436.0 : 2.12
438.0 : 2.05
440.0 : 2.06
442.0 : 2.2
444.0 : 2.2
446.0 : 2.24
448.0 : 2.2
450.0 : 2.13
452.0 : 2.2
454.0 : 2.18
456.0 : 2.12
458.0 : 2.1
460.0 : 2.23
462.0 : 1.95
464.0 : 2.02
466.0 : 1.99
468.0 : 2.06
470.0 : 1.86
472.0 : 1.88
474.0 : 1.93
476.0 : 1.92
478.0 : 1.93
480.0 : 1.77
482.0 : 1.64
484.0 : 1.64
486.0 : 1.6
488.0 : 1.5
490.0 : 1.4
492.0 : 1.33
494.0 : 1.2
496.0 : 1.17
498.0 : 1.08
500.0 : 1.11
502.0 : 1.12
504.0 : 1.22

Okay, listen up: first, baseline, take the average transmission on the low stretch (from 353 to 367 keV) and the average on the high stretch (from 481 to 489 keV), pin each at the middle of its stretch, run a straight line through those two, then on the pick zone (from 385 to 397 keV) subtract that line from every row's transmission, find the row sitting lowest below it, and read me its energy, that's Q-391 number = 386.0 keV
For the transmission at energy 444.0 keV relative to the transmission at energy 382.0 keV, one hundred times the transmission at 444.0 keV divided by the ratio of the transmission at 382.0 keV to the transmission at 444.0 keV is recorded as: 341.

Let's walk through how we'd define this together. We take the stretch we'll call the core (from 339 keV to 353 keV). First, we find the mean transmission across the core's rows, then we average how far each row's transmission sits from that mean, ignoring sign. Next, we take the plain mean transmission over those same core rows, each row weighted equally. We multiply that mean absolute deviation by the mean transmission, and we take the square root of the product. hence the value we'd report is 0.29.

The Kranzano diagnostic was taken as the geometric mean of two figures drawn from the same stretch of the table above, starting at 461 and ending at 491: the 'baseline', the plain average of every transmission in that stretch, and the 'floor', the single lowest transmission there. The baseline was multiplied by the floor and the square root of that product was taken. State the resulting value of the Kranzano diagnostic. 1.6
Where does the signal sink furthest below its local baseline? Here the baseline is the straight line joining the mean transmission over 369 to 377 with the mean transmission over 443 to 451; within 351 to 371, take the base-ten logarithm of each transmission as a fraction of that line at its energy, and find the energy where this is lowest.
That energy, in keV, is 368.0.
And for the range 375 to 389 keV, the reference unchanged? 386.0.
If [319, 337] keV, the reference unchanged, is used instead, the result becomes 328.0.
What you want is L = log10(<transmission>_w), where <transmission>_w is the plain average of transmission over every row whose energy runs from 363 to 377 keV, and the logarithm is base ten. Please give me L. 0.25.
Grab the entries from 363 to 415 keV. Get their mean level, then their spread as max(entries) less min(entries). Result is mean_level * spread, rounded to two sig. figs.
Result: 0.87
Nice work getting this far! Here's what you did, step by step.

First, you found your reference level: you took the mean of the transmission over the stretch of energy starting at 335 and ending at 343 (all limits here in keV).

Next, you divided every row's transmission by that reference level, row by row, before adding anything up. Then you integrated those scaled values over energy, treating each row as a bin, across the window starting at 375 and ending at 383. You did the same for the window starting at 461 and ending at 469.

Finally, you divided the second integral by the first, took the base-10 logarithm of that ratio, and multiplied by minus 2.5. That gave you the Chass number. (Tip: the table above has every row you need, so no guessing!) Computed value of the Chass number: -0.34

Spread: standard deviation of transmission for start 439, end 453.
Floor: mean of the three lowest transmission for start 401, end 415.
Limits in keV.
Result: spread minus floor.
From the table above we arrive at -1.65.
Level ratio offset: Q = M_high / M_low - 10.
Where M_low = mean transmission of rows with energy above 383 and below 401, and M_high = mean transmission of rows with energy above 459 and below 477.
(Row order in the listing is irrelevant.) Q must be -8.71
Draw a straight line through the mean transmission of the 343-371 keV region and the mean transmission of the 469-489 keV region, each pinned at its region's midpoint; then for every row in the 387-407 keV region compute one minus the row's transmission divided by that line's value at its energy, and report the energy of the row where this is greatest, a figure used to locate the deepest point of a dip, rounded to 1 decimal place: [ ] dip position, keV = 388.0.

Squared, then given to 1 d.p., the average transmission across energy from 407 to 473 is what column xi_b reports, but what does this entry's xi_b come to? 3.9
